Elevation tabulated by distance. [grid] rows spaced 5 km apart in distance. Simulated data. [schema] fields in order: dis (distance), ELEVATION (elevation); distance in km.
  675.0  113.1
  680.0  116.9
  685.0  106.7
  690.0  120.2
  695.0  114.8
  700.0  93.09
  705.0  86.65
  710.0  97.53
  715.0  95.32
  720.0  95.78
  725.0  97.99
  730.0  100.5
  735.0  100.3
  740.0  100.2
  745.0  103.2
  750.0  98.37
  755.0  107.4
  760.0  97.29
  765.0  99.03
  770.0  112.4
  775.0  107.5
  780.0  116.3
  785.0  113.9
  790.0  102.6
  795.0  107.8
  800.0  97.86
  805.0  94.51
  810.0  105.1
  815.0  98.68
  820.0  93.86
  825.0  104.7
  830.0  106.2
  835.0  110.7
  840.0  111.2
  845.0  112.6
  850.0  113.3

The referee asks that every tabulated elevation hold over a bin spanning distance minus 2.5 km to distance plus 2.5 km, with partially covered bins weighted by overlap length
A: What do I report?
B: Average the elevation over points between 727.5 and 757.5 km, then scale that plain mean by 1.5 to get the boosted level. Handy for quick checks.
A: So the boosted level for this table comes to 152.5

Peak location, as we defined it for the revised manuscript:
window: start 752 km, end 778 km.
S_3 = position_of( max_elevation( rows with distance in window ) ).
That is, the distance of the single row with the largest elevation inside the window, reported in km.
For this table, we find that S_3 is 770.0 km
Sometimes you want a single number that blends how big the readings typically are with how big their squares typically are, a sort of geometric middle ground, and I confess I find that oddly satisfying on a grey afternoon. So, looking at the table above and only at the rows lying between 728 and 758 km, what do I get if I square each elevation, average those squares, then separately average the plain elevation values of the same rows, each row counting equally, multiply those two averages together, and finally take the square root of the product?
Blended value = 1025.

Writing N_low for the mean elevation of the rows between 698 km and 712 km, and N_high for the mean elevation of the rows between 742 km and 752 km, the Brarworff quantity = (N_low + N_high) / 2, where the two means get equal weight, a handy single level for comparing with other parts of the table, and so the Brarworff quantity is 97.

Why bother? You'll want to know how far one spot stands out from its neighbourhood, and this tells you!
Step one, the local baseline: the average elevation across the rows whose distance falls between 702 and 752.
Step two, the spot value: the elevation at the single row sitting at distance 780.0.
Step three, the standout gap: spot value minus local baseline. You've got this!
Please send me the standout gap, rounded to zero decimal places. 19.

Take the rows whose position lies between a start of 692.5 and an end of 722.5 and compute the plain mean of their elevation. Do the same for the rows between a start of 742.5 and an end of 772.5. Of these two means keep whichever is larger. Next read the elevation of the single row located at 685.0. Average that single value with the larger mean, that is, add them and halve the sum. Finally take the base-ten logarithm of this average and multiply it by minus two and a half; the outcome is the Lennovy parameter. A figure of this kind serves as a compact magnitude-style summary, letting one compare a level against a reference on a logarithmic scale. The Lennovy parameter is -5.05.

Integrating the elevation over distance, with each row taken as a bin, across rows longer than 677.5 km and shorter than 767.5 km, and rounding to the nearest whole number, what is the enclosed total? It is 9156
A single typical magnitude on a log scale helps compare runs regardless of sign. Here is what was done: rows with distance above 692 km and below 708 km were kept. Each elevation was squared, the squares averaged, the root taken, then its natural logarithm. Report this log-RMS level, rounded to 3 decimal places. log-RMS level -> 4.594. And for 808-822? 4.598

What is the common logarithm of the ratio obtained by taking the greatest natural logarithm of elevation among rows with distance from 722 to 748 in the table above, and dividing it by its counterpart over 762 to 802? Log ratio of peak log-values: -0.011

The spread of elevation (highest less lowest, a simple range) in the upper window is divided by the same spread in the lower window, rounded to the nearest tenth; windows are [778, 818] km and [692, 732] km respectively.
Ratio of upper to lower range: 0.8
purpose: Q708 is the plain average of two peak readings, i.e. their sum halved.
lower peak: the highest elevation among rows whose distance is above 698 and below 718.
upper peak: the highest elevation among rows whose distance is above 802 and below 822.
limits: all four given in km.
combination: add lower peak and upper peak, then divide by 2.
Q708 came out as 101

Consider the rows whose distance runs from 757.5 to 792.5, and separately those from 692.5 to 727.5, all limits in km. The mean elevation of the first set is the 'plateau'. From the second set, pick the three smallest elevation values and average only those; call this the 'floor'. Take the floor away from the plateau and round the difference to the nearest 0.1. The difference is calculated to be 15.3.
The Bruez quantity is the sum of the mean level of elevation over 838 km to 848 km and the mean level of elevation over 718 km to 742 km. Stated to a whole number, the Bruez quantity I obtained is 211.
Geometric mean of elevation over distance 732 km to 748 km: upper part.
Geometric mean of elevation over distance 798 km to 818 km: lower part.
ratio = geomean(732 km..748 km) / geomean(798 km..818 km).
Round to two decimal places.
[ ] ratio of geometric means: 1.02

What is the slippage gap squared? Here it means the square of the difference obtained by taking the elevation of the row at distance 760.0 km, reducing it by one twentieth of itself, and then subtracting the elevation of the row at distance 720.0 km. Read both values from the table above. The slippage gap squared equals 11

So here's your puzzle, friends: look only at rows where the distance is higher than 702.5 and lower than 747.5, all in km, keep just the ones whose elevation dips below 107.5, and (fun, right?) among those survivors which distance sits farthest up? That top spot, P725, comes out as 745.0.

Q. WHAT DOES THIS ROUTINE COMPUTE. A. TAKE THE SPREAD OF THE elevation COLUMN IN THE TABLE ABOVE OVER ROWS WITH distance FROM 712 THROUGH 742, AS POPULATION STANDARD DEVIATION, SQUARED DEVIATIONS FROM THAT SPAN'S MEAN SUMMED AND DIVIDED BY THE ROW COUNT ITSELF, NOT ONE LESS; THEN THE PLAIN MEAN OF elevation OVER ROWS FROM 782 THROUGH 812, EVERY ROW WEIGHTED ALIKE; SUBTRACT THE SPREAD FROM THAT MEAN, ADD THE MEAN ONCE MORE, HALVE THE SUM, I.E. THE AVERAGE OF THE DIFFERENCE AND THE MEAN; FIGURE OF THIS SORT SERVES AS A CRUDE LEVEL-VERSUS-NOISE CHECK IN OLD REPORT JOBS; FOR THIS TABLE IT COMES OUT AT 103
